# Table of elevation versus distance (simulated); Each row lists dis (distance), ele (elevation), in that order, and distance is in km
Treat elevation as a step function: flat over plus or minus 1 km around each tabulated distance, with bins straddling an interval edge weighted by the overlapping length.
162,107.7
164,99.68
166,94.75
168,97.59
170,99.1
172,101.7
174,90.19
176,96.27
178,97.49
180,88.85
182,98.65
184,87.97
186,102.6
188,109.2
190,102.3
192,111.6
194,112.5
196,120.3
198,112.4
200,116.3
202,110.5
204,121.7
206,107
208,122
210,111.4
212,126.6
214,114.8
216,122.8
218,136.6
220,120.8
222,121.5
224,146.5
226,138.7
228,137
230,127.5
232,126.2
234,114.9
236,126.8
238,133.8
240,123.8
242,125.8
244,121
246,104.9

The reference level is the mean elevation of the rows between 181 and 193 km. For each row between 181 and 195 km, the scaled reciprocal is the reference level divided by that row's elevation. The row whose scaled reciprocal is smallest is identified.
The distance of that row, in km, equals 194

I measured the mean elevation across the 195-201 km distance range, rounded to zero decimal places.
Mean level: 116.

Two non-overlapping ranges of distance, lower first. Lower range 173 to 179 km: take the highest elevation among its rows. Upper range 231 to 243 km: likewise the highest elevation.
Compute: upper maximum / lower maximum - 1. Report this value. 0.37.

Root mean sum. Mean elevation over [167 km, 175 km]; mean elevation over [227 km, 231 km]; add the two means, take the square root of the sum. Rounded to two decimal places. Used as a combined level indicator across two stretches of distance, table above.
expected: 15.15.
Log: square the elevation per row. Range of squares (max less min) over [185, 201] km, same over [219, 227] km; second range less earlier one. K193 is 2863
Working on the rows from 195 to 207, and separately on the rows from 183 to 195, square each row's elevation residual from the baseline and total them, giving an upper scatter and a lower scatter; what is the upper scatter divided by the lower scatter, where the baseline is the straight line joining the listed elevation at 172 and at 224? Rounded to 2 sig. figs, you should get 1.1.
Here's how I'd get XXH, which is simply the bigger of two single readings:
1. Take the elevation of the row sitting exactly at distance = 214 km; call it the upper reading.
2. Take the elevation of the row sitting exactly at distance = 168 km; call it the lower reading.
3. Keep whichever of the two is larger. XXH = 115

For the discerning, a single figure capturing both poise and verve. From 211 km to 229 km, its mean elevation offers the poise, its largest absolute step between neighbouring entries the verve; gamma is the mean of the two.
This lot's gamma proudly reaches 77.2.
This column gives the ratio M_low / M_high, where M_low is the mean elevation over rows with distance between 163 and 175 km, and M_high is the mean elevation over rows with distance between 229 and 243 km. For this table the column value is 0.77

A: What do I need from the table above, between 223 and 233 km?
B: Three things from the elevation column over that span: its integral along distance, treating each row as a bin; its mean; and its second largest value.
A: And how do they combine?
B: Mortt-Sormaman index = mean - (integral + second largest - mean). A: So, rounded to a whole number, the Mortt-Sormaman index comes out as -1220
